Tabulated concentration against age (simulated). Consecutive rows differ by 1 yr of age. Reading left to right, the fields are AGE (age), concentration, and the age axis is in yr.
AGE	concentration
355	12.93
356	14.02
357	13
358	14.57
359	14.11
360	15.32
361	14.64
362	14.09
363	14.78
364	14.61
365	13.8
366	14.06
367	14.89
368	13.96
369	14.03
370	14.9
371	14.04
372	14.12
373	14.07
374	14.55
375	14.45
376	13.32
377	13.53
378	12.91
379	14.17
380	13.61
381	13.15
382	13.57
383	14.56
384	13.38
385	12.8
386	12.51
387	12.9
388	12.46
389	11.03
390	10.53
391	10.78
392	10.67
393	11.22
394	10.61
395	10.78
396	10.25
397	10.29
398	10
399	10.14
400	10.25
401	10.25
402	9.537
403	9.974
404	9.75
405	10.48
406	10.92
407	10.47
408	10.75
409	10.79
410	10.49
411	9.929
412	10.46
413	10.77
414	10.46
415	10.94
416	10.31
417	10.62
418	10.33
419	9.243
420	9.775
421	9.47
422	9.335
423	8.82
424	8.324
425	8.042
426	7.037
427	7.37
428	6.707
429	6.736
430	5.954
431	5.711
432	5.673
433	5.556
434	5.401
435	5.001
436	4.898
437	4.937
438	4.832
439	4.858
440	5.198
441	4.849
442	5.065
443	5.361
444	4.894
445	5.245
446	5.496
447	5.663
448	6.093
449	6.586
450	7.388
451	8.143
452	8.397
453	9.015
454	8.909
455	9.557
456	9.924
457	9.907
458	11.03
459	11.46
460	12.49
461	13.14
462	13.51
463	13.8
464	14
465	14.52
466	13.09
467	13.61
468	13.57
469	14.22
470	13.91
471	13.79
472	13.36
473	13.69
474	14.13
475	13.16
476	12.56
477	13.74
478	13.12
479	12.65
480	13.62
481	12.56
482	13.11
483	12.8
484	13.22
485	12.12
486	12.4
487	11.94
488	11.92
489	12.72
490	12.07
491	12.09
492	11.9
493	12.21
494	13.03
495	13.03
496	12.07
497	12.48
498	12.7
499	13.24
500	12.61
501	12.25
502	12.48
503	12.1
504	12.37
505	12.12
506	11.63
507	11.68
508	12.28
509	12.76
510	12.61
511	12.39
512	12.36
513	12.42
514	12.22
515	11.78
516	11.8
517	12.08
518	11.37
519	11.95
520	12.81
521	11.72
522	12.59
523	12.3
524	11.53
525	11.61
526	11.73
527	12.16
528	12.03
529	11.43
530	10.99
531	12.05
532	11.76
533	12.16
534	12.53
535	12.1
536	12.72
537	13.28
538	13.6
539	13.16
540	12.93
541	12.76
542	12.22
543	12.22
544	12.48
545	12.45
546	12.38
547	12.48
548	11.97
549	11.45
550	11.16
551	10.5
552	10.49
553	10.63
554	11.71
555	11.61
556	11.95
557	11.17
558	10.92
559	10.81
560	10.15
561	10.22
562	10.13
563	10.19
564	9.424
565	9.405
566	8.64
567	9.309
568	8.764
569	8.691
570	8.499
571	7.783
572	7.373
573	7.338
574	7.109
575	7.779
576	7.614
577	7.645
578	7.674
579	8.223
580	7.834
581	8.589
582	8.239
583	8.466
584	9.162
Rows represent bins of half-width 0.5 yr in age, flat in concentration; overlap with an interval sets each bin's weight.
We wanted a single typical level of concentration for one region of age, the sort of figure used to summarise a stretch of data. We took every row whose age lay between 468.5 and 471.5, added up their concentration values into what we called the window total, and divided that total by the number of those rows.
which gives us 14.0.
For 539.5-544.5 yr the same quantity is 12.5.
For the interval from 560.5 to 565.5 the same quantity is 9.9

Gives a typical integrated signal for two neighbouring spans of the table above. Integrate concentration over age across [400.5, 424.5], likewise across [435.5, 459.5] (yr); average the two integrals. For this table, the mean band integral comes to 205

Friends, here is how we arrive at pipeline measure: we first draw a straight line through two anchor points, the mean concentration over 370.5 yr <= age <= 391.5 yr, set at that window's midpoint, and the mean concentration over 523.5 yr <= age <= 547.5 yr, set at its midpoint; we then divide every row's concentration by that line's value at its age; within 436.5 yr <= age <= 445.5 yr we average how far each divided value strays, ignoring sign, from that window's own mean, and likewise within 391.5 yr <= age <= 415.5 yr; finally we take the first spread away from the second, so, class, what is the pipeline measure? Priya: 0.012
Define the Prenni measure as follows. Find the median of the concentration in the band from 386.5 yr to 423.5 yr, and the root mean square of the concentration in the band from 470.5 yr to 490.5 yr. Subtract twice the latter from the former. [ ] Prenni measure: -15.4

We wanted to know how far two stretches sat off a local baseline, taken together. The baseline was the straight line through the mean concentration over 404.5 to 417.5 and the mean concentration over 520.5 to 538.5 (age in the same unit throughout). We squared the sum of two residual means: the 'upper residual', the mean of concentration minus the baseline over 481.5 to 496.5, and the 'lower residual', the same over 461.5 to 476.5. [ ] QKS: 10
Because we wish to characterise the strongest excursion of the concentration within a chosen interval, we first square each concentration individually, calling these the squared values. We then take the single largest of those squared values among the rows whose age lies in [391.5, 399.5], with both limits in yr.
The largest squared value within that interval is 126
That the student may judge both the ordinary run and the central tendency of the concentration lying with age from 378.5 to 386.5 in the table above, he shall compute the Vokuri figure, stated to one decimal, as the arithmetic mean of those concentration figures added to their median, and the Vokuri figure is 26.9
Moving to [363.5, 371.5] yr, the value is 28.3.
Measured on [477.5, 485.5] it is 25.9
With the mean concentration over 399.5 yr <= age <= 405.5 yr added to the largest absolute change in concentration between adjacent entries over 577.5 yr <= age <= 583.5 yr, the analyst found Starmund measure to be 10.8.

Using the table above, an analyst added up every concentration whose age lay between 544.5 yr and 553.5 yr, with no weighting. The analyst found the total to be 104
